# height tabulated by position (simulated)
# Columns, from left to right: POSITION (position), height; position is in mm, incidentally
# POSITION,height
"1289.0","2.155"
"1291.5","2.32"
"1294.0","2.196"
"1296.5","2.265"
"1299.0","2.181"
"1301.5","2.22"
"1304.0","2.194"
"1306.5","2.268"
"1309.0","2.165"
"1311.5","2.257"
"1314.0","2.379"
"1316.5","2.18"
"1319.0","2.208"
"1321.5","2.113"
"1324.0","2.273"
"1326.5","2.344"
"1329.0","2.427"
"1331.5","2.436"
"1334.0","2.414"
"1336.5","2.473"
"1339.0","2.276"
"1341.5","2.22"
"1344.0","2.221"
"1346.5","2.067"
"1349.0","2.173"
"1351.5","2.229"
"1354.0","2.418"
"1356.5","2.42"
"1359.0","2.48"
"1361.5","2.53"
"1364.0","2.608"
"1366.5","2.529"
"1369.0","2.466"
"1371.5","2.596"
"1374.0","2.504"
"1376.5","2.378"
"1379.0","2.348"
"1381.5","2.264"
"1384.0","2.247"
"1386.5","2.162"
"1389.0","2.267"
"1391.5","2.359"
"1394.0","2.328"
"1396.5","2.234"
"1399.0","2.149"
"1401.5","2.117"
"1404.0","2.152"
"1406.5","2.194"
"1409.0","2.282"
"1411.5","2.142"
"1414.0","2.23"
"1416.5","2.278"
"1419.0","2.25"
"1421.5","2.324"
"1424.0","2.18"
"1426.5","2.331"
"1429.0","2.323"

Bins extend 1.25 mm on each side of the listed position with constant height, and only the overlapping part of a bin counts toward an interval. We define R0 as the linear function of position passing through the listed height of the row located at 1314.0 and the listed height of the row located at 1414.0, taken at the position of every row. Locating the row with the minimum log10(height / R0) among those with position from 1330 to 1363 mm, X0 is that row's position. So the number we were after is 1346.5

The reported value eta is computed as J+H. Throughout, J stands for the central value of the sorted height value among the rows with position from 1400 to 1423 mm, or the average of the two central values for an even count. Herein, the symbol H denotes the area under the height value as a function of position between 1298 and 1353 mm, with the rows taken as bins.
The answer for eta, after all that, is 127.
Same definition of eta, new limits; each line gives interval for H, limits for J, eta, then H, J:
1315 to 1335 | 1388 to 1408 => 48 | 46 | 2.21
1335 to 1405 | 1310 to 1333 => 165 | 163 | 2.27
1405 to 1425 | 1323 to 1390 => 47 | 45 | 2.38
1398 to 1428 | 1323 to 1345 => 69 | 67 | 2.34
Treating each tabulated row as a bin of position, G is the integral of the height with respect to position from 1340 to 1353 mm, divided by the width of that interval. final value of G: 2.19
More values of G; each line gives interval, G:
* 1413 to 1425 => 2.25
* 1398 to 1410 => 2.18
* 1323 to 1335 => 2.38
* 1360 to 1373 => 2.54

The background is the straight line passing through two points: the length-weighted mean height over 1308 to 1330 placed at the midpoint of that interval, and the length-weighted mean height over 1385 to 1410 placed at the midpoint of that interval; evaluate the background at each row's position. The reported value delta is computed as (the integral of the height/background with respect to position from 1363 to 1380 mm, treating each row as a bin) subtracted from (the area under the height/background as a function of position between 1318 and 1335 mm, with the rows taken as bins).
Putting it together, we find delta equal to -1.5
